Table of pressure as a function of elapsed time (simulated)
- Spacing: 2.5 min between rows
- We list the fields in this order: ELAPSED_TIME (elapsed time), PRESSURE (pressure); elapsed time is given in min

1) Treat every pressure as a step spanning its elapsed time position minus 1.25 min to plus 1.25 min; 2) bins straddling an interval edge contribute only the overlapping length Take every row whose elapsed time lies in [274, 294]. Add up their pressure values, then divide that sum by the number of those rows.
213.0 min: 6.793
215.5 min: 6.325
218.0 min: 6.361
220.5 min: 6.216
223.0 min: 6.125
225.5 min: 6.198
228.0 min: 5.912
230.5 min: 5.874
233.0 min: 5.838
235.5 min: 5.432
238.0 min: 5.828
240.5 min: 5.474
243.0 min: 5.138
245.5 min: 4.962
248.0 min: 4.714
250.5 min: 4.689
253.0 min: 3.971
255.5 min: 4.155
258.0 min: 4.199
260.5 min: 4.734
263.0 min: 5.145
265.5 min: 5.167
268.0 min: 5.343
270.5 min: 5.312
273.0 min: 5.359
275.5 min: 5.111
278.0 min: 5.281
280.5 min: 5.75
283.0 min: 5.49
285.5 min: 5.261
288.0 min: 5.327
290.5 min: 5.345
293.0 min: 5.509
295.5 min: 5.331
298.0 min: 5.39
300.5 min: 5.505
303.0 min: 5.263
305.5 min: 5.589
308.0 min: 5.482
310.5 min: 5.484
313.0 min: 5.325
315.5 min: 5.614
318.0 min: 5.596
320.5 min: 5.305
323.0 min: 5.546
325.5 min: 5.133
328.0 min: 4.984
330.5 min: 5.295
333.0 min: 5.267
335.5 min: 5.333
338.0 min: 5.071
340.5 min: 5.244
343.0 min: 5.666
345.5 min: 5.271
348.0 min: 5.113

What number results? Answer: 5.38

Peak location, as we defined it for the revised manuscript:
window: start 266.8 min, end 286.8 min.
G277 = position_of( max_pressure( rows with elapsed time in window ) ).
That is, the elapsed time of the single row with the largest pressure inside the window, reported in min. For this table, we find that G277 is 280.5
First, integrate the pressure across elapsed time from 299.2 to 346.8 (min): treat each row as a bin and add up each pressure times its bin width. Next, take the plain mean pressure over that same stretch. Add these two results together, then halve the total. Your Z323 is 130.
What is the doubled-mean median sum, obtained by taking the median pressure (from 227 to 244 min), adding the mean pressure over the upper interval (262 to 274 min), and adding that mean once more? 16.4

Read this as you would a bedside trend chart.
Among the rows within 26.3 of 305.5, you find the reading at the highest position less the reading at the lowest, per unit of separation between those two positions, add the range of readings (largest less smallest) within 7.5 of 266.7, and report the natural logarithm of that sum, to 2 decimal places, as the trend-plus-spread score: -0.48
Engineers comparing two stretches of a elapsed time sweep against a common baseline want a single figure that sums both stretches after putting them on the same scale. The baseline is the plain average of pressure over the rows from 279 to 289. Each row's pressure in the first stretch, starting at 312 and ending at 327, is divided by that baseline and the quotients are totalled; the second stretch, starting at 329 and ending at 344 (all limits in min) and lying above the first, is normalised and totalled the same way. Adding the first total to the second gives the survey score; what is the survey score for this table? 11.8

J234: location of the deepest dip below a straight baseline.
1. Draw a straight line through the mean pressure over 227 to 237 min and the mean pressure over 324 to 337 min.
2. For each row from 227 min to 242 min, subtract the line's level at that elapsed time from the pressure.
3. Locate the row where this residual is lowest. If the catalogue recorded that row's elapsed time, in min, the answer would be 235.5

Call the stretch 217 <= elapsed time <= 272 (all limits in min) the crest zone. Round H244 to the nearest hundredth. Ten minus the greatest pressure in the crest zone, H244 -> 3.64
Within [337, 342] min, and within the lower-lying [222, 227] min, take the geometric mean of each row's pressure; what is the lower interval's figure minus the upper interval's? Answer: 1.0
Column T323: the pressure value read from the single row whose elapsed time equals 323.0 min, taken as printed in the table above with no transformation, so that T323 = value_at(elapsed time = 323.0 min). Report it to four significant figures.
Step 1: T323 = 5.546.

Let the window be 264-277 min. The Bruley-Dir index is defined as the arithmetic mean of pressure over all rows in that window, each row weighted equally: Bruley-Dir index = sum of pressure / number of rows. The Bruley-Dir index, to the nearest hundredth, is 5.26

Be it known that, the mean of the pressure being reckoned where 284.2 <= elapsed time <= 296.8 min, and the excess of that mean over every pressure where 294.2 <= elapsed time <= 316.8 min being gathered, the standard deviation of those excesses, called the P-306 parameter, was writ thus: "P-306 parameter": 0.12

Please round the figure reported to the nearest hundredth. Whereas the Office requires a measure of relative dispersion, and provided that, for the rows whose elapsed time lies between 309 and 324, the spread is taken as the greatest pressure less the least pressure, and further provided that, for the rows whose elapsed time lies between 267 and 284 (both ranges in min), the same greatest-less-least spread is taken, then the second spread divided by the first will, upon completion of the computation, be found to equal 2.07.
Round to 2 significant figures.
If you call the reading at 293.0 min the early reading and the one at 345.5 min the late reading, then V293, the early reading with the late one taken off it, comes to 0.24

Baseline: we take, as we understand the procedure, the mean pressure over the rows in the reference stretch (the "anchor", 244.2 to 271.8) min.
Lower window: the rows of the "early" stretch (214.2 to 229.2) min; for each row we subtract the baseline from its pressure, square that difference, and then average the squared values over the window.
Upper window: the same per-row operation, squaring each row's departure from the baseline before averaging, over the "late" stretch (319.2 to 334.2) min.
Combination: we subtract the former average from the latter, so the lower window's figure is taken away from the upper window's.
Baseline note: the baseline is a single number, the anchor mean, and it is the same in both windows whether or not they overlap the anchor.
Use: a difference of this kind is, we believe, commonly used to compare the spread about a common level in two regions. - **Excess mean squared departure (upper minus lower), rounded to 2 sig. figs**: -1.8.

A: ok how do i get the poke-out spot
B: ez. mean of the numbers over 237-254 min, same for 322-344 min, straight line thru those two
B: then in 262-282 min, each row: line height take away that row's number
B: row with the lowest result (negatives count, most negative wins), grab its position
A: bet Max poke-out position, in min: 280.5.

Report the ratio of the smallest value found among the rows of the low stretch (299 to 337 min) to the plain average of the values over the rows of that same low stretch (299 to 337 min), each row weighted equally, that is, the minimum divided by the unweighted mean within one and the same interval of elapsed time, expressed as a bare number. 0.93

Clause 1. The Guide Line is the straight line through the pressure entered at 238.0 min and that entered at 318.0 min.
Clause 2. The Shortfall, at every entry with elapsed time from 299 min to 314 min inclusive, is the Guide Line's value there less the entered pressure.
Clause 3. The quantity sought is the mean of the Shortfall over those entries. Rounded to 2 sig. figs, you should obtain 0.19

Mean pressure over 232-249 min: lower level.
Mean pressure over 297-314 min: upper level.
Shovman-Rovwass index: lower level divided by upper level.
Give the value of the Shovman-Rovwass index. 0.98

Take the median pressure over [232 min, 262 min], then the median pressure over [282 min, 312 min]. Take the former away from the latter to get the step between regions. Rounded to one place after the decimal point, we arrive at 0.6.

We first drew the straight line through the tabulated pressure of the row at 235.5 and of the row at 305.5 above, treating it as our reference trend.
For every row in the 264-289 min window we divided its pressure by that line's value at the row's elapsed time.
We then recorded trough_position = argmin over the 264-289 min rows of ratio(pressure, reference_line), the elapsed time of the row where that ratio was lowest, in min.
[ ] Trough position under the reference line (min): 275.5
